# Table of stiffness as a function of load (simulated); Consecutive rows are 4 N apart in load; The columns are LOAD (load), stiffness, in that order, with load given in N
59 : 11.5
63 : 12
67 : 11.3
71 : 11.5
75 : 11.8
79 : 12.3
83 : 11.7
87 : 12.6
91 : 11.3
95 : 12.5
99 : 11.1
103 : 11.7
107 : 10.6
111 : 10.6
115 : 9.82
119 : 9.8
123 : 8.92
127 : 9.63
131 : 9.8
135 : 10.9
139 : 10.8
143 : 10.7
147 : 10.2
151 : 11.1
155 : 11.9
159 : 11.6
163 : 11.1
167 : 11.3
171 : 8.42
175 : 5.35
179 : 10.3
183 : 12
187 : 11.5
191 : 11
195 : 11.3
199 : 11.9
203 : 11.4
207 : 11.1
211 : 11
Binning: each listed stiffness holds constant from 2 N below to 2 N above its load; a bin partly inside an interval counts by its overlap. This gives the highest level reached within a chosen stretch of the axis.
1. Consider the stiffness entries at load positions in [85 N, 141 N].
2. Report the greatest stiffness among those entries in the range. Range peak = 12.6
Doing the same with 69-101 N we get 12.6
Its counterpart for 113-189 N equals 12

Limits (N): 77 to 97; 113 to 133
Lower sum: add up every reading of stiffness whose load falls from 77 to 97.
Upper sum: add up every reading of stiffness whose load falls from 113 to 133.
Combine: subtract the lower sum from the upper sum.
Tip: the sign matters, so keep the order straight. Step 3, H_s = -12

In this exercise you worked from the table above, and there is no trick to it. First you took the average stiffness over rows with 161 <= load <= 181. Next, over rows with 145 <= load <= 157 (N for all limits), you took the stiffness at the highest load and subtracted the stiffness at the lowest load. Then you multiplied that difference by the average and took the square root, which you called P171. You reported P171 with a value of 4.0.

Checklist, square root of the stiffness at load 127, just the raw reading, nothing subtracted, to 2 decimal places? 3.10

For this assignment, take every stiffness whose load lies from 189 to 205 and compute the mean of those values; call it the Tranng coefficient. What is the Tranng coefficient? 11.4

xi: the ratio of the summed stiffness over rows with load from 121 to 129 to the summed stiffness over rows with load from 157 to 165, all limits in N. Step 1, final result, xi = 0.82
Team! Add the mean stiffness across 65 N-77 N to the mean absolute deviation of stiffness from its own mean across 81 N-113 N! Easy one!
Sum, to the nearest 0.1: 12.1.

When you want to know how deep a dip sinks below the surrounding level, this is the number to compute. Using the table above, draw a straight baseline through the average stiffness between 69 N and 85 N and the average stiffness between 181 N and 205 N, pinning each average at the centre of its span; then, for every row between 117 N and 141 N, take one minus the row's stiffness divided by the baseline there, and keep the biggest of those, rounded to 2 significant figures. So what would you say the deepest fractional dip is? 0.24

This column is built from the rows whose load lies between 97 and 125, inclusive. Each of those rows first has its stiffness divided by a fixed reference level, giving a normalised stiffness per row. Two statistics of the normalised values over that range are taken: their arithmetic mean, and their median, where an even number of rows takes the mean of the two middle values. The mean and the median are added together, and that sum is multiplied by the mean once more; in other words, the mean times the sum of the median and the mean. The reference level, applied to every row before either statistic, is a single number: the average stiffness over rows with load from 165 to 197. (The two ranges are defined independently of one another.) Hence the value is 2.11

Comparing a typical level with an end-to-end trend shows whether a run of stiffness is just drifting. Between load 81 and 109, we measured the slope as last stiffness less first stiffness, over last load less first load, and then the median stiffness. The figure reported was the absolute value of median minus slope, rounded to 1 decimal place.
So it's 11.7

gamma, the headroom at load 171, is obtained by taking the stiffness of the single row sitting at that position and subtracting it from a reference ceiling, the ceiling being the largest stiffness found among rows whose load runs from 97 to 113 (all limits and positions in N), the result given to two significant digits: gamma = 3.3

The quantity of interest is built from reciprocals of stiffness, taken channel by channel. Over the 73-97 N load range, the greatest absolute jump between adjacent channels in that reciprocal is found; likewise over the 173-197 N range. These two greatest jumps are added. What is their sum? 0.10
